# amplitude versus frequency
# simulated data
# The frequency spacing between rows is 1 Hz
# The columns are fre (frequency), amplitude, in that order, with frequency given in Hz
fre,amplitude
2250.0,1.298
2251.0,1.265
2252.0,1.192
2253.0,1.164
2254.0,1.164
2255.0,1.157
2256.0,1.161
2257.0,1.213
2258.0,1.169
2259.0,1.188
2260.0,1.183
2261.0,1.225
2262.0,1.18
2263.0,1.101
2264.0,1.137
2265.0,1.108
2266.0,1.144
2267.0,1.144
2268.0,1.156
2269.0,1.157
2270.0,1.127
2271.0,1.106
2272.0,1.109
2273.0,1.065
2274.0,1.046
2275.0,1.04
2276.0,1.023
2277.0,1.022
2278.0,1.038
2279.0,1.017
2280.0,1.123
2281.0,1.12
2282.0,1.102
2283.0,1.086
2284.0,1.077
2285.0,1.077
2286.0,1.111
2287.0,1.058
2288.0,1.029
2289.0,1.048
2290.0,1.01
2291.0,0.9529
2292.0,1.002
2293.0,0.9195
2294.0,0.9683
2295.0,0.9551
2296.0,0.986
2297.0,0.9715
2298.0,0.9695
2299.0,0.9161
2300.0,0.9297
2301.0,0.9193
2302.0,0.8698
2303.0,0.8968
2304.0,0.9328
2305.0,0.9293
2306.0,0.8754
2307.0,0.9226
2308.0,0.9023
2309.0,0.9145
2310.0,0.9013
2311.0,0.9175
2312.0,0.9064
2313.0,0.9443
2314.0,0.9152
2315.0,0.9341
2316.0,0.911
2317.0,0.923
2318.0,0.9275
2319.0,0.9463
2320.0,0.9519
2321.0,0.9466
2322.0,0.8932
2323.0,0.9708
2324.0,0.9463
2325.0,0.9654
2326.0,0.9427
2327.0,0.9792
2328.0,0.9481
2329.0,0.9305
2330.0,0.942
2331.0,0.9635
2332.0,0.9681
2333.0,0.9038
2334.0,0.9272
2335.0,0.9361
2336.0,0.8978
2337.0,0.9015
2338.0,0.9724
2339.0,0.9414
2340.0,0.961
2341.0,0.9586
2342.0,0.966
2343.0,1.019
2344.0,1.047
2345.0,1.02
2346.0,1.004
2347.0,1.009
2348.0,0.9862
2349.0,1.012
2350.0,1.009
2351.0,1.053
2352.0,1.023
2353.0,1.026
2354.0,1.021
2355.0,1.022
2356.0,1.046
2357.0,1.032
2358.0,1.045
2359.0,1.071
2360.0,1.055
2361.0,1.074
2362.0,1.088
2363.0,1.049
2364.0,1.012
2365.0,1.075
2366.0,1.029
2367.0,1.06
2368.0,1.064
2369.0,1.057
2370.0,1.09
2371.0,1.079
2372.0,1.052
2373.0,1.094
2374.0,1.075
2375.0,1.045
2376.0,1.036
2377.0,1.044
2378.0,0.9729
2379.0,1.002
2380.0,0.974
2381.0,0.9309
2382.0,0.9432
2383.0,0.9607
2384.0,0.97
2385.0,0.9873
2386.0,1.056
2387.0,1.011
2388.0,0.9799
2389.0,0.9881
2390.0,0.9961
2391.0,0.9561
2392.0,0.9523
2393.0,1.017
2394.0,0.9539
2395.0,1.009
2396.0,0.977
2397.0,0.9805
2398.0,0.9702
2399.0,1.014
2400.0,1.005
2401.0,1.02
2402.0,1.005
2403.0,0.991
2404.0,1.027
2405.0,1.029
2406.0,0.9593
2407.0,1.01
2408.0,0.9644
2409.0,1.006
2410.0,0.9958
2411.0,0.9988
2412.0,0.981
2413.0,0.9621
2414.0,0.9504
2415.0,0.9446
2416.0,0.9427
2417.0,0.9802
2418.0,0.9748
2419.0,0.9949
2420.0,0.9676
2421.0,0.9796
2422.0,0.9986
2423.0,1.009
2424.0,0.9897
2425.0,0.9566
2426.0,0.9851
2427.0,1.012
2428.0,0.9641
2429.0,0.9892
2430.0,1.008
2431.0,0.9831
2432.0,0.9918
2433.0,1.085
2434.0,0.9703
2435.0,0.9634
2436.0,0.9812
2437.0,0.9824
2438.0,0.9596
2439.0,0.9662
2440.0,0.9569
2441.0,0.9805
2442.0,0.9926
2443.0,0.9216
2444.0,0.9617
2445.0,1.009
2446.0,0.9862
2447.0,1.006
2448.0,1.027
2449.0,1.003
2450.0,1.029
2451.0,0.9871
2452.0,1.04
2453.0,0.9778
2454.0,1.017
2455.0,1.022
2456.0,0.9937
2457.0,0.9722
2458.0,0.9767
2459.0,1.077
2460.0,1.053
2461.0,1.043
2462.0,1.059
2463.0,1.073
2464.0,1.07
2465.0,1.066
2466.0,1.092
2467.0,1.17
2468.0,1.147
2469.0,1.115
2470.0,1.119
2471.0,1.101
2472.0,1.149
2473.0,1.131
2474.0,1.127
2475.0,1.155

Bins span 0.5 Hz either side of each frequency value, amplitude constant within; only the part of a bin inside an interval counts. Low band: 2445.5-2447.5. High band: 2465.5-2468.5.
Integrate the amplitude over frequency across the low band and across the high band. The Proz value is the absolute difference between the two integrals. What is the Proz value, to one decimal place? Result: 1.4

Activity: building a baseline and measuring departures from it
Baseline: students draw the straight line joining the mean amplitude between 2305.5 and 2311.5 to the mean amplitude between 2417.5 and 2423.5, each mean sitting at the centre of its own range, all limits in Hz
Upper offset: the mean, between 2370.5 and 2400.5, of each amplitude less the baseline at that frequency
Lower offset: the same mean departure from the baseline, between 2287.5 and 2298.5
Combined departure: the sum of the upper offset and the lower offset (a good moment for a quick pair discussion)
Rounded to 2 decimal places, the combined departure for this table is 0.13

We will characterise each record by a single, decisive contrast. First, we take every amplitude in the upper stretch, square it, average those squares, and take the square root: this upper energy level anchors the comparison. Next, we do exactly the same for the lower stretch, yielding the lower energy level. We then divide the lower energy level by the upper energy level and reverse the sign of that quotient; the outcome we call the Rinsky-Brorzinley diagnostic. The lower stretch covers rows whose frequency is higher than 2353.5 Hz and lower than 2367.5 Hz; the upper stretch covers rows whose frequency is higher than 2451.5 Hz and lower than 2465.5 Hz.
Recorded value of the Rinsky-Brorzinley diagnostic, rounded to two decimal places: -1.02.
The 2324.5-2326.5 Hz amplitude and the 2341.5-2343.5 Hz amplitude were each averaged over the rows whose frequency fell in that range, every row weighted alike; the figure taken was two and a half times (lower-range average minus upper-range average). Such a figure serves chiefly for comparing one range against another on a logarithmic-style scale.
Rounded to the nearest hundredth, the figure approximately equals -0.10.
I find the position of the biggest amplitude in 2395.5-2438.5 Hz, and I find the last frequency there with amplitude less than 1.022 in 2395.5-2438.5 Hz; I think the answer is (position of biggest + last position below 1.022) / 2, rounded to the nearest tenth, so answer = 2435.5 Hz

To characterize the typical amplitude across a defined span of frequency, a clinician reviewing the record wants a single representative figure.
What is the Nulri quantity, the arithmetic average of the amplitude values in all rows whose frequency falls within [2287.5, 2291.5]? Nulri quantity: 1.01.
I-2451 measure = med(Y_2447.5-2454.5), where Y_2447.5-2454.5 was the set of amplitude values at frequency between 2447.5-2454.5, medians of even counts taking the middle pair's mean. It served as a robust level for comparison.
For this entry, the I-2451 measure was 1.02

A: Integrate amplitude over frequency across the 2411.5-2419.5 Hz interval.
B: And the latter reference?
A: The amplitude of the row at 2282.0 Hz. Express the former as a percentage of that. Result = 702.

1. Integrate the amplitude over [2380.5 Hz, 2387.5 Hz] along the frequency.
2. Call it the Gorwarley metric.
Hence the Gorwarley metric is 6.9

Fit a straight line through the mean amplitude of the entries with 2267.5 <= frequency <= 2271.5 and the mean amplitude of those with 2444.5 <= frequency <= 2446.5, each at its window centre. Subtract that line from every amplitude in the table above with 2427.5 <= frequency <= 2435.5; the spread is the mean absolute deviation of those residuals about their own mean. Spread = 0.026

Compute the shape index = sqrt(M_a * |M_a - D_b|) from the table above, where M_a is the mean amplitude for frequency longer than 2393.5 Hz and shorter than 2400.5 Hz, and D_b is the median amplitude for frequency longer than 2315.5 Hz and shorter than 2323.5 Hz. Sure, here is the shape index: 0.22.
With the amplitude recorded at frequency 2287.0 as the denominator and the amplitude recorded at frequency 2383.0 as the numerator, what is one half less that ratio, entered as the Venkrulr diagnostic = -0.41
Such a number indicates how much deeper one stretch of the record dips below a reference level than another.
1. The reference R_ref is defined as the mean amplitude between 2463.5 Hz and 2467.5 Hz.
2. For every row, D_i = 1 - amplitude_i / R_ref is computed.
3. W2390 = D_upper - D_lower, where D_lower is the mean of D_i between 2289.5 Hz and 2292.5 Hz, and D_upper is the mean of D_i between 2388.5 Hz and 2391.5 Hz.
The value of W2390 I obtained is 0.01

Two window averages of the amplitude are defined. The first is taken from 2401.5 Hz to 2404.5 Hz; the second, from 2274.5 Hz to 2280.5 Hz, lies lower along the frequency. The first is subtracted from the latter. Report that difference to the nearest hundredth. 0.04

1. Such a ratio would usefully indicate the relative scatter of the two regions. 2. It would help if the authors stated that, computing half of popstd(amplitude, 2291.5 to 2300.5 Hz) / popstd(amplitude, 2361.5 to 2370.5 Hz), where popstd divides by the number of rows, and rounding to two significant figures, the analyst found 0.58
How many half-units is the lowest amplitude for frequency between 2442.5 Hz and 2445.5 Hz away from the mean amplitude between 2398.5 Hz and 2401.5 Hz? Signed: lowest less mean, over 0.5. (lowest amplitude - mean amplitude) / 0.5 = -0.18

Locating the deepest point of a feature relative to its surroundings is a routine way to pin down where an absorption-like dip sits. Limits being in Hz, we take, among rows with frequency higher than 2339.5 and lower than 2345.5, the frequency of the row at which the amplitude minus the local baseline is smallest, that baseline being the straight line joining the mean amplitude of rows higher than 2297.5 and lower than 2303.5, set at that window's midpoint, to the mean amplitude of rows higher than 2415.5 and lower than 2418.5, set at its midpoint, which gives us 2341.0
